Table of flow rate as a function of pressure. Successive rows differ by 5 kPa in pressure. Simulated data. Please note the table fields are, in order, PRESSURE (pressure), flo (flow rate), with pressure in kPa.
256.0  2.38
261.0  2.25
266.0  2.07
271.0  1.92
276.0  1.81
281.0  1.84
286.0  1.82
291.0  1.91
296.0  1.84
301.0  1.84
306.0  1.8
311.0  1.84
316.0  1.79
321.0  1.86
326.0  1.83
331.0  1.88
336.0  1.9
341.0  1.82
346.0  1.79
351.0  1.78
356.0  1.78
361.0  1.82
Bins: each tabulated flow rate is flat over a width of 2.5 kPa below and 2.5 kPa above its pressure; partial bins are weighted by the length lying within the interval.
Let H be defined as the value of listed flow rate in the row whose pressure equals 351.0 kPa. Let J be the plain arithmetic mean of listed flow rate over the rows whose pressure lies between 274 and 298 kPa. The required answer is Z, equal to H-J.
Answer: -0.06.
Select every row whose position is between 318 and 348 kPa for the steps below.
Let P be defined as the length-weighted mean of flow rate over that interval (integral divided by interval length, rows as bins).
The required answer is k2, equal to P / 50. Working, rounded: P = 1.85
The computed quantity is 0.0369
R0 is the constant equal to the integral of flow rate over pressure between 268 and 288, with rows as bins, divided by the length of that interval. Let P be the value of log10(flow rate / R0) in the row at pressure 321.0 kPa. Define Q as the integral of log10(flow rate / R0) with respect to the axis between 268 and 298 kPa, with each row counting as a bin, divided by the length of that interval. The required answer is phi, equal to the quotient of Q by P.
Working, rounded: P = 0.001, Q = 0.0014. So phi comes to 1.0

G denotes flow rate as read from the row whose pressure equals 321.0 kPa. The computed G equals 1.86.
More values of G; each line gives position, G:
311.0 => 1.84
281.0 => 1.84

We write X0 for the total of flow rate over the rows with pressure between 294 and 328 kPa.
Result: 12.8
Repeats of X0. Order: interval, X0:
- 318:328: 3.7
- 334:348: 5.5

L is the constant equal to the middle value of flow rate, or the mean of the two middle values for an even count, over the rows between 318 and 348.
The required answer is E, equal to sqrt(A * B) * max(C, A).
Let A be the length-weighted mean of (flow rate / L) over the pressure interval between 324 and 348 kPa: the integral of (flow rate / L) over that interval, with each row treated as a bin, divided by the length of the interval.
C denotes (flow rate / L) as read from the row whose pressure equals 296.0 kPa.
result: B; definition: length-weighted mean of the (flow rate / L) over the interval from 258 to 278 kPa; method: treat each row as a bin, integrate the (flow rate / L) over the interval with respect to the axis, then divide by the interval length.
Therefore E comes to 1.05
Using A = 1.00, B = 1.10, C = 1.00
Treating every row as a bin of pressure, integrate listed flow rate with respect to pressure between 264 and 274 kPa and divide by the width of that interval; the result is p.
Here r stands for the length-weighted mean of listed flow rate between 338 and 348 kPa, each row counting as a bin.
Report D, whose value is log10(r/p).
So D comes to -0.039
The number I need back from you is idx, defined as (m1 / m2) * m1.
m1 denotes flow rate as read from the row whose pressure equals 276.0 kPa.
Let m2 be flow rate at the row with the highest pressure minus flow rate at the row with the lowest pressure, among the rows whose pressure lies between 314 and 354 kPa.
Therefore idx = -328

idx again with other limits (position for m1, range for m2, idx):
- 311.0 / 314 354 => -339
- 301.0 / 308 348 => -68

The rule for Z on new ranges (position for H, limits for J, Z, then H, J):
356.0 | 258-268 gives -0.38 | 1.78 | 2.16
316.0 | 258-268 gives -0.37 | 1.79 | 2.16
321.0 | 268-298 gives 0.00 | 1.86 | 1.86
